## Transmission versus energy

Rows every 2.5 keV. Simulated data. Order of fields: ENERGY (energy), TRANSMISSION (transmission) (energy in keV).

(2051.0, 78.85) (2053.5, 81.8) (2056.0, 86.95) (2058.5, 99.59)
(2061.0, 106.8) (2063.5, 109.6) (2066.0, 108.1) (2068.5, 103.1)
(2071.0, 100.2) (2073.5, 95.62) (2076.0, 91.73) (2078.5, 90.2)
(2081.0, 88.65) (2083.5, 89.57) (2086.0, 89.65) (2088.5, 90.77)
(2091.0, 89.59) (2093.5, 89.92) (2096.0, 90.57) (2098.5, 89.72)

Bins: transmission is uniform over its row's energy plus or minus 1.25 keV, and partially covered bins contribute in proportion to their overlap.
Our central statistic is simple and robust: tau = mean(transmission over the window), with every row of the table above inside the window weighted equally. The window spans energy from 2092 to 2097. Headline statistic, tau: 90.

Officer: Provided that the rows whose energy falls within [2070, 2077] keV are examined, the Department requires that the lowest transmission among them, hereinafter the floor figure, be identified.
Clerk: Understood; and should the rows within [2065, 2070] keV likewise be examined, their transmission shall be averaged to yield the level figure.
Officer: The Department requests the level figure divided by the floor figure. 1.15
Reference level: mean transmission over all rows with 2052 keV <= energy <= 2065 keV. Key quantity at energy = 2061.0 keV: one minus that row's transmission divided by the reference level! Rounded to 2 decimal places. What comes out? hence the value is -0.10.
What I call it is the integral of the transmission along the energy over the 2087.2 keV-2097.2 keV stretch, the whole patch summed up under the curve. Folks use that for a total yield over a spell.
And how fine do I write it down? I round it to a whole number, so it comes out 902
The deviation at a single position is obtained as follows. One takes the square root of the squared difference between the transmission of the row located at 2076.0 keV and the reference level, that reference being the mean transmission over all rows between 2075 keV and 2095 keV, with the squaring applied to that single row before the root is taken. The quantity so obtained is 1.7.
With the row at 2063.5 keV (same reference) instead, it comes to 19.6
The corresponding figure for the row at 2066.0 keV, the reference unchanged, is 18.1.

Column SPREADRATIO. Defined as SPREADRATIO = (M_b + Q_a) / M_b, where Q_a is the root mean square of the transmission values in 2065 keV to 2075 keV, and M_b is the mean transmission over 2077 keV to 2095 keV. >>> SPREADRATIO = 2.13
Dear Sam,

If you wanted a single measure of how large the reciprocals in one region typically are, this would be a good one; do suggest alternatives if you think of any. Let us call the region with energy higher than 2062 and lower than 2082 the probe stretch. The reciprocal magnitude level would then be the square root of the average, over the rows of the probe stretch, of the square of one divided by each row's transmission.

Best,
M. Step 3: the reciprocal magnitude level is 0.0103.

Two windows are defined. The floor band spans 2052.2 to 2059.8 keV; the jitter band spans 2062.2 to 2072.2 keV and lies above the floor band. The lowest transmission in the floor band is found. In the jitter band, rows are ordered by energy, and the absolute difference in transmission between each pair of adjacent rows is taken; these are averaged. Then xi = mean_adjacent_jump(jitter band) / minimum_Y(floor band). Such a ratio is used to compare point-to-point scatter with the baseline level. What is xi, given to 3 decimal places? 0.038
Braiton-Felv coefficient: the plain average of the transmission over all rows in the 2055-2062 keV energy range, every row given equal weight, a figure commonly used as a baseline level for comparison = 98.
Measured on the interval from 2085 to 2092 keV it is 90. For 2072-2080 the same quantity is 93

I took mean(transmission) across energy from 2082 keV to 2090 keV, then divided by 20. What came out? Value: 4.50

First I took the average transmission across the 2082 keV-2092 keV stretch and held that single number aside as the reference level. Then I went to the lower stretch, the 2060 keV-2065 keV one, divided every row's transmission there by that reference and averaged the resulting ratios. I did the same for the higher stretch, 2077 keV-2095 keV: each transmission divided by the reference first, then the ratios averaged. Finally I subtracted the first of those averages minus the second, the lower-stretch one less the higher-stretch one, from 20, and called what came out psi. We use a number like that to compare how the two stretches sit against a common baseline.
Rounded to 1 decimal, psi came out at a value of 19.8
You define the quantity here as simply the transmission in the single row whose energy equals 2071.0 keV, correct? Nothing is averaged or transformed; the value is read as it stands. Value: 100.2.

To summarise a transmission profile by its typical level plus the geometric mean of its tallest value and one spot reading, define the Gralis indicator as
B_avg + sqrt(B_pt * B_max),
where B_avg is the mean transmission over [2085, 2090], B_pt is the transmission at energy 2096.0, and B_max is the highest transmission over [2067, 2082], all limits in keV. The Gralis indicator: 186.8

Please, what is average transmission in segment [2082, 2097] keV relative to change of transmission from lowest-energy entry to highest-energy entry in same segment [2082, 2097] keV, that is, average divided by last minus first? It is 90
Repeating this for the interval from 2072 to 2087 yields -15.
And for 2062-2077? -6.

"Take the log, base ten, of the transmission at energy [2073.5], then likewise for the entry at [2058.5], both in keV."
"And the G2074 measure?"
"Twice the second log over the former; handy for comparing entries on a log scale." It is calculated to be 2.02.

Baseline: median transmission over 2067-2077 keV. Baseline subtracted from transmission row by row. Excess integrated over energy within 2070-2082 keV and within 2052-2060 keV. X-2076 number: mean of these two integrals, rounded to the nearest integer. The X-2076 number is -61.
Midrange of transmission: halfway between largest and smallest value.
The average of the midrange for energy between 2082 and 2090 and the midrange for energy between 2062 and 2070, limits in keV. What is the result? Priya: 98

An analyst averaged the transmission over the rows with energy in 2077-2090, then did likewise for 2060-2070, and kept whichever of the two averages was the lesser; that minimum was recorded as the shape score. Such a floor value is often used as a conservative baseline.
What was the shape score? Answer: 90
